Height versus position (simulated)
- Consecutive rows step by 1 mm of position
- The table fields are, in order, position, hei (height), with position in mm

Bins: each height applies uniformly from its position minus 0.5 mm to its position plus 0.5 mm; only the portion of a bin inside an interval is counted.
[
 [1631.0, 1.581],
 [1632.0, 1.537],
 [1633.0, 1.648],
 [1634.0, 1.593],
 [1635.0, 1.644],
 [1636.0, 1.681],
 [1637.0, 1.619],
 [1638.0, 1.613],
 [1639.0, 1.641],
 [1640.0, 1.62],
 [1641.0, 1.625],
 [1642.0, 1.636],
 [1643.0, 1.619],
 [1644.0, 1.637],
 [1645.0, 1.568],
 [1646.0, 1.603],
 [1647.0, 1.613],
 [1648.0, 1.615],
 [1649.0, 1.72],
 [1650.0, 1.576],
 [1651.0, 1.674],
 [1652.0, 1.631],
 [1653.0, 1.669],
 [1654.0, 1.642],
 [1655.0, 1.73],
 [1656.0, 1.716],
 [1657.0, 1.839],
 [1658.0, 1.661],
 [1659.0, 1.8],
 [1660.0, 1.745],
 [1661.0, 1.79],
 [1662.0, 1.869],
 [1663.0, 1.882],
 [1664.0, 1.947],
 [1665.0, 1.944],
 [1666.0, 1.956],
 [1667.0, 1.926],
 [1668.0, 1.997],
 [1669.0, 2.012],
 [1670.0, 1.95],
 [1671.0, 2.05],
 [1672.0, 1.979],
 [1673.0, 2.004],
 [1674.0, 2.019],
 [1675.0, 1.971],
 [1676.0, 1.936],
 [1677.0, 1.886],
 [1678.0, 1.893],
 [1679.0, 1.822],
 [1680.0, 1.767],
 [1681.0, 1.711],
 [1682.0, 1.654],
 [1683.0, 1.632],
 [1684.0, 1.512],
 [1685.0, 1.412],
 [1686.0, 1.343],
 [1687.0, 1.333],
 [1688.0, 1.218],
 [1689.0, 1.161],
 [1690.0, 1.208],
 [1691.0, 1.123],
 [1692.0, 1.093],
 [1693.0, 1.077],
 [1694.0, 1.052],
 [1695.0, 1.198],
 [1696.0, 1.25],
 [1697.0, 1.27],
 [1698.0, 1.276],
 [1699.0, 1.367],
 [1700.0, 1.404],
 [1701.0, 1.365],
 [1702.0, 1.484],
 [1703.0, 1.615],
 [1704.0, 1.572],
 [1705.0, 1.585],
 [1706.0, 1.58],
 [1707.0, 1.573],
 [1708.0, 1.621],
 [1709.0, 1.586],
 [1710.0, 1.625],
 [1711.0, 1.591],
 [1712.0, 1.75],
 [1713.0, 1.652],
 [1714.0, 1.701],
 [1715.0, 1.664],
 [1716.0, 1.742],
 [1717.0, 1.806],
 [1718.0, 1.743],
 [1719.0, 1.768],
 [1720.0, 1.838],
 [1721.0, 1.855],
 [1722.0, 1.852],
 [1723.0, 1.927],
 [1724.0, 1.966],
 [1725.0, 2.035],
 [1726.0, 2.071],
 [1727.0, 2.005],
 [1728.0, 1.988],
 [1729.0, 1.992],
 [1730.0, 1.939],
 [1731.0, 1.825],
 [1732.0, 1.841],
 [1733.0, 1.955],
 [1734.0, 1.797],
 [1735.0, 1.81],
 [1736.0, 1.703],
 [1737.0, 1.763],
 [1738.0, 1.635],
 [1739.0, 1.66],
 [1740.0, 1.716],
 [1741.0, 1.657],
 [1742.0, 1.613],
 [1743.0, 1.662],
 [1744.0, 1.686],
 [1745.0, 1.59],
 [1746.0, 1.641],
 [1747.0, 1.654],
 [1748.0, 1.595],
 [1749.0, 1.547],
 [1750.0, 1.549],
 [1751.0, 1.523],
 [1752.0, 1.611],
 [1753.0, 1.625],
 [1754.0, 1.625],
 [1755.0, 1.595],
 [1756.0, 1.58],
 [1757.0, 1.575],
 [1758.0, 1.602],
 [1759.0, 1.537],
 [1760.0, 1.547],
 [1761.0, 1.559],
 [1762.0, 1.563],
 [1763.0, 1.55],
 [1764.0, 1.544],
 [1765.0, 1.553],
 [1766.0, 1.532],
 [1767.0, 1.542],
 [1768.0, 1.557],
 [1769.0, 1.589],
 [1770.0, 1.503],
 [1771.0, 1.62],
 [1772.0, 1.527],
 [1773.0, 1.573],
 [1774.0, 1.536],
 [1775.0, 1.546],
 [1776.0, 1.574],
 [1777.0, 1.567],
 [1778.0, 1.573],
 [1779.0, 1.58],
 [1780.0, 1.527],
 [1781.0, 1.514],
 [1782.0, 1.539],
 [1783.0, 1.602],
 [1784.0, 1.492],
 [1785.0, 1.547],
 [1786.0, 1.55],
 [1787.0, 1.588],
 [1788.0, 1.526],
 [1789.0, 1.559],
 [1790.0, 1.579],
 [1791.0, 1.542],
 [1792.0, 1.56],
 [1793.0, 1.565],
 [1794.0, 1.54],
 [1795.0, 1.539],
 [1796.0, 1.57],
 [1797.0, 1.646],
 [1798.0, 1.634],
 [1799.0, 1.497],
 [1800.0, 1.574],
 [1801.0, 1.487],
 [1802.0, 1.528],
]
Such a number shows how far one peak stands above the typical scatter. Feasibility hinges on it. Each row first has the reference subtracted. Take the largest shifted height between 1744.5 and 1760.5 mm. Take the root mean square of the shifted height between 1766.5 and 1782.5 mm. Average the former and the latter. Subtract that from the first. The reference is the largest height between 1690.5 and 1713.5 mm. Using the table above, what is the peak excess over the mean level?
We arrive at -0.15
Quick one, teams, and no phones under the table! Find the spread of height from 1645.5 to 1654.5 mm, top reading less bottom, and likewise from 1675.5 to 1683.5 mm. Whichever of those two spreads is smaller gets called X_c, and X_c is 0.14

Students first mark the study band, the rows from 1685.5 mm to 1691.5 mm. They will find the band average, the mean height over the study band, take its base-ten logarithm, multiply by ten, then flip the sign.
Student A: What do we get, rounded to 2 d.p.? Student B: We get -0.90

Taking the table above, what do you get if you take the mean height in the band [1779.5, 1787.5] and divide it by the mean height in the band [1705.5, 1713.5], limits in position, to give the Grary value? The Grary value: 0.95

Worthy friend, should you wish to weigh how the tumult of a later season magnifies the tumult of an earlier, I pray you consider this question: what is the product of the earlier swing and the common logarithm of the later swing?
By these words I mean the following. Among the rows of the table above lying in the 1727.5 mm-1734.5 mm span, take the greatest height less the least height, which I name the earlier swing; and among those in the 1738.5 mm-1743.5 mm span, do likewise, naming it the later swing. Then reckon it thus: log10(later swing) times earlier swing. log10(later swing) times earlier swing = -0.192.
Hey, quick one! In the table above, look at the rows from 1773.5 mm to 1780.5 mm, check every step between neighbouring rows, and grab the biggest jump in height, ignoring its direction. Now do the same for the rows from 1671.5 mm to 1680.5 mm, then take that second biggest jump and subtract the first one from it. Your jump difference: 0.018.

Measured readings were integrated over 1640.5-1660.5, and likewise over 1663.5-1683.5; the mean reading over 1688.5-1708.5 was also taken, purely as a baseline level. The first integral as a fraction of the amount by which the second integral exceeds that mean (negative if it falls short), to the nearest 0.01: 0.91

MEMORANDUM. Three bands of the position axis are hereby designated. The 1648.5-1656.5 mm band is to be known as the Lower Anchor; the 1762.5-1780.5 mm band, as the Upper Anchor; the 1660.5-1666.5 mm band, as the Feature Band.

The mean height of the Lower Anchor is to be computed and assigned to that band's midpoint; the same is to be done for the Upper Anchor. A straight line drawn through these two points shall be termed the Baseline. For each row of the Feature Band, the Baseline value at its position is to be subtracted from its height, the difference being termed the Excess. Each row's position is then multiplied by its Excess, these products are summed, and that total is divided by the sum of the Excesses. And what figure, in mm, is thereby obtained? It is 1663.9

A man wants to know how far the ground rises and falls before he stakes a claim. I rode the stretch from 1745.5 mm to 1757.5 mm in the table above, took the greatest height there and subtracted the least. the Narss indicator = 0.13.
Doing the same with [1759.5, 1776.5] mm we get 0.12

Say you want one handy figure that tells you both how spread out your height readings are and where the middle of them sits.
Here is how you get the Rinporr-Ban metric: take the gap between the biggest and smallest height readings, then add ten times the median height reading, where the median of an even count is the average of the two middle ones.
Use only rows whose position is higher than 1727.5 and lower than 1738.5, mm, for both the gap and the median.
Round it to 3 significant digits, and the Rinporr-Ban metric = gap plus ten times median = 18.6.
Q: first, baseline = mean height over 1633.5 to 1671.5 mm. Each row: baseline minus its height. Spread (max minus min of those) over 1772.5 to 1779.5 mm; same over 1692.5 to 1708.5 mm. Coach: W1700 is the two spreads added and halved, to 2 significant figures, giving 0.31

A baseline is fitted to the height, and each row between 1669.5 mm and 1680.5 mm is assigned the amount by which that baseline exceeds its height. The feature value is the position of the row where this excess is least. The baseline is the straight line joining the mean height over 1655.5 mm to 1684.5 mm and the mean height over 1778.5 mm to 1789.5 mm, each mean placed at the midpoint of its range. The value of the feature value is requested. 1671.0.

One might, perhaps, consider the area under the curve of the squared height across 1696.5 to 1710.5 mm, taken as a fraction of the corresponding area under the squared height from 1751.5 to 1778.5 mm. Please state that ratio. 0.5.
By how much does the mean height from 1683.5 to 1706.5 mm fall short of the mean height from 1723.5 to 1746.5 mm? 0.48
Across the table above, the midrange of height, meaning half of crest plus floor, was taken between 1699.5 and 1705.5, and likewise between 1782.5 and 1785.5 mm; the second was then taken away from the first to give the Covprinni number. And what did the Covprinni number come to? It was -0.06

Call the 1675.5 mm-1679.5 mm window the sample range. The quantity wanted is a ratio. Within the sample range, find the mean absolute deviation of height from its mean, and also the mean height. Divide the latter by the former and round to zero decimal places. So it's 61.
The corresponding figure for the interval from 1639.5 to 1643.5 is 295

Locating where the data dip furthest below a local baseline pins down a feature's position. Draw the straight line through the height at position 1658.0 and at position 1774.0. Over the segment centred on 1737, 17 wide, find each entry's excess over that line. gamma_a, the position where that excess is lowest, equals 1745.0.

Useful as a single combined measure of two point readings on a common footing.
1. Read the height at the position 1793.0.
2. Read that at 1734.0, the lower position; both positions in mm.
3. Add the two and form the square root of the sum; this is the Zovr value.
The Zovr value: 1.83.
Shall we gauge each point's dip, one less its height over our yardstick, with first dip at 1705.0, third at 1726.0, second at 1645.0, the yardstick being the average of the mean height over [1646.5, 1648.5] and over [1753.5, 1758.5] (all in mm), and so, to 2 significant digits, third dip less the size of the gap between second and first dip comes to -0.30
